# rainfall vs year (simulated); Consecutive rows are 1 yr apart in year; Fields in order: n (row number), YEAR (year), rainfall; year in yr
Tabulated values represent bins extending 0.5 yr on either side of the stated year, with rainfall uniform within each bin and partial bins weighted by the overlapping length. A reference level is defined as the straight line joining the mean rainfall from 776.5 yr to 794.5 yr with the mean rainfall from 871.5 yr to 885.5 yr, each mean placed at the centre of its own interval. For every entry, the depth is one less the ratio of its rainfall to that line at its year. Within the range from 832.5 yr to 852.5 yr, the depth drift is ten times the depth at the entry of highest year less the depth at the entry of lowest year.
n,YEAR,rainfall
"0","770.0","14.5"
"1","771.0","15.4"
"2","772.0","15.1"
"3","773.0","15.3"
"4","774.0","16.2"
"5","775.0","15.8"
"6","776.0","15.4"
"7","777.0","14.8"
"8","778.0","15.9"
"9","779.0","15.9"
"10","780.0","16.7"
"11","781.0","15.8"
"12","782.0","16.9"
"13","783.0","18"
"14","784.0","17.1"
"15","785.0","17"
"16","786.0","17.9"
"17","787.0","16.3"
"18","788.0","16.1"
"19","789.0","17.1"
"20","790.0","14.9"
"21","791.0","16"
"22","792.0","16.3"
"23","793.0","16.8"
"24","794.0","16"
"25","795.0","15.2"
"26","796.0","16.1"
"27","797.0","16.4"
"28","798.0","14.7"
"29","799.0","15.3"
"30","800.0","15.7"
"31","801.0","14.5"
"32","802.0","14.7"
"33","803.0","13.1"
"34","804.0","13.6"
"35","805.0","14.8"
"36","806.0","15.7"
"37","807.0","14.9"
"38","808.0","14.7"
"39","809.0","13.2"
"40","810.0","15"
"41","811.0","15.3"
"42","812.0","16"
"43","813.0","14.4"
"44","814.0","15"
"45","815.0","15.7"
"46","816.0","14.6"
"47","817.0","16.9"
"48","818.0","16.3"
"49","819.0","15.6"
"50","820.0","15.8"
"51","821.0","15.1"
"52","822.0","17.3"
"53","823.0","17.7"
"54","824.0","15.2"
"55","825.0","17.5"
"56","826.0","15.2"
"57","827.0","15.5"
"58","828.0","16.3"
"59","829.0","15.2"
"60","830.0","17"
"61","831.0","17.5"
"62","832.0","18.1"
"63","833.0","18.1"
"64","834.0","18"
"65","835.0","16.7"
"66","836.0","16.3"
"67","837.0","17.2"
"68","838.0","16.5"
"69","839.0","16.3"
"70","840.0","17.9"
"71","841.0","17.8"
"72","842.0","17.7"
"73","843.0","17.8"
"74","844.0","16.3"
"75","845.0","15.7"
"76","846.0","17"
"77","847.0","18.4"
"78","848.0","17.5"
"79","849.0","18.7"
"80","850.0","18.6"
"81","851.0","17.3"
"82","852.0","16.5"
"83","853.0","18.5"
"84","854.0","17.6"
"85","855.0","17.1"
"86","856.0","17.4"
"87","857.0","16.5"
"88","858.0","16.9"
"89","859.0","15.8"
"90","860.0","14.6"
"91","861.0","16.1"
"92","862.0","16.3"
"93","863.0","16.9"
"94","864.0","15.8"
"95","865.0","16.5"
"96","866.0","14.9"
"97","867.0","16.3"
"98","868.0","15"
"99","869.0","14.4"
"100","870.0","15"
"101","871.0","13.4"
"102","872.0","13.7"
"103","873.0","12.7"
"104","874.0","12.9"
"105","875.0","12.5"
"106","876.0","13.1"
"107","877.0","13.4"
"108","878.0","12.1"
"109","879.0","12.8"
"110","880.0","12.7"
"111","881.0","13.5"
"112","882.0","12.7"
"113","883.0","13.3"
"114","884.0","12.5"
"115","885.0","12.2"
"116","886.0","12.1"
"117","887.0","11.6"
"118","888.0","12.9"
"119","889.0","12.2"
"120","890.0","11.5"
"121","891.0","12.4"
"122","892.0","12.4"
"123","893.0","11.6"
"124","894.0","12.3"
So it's 0.5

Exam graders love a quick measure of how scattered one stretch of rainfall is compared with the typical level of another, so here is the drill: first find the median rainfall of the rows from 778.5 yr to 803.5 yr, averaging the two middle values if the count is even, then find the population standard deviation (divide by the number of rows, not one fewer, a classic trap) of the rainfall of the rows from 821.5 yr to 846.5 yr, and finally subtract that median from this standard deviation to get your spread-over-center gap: -15.1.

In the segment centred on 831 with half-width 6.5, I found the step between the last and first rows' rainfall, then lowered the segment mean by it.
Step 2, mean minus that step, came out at 17.1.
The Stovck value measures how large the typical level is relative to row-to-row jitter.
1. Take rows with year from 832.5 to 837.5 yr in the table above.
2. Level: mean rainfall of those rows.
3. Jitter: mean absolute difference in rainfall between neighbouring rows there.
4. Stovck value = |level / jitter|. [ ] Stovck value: 26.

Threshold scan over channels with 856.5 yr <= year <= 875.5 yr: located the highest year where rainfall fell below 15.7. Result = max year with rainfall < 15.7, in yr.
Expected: 875.0 yr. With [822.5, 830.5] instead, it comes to 829.0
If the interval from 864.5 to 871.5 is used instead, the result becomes 871.0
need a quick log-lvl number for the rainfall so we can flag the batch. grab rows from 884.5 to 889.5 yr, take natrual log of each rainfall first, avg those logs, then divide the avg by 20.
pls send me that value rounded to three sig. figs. 0.125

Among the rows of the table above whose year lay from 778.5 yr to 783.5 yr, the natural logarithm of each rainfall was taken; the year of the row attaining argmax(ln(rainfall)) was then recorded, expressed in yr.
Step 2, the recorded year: 783.0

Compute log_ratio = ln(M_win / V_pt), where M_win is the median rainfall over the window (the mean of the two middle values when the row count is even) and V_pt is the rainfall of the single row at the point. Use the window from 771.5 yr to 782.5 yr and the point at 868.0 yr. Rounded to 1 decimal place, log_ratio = 0.1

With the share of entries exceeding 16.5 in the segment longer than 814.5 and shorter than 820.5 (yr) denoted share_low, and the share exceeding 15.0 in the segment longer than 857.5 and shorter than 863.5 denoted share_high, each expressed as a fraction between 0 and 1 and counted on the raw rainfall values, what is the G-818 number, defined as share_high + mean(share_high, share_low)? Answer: 1.3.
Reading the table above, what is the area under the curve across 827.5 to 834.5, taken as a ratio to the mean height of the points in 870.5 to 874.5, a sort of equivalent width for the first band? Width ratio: 9.1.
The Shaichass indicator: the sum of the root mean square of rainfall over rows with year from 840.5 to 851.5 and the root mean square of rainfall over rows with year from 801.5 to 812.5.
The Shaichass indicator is 32.2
